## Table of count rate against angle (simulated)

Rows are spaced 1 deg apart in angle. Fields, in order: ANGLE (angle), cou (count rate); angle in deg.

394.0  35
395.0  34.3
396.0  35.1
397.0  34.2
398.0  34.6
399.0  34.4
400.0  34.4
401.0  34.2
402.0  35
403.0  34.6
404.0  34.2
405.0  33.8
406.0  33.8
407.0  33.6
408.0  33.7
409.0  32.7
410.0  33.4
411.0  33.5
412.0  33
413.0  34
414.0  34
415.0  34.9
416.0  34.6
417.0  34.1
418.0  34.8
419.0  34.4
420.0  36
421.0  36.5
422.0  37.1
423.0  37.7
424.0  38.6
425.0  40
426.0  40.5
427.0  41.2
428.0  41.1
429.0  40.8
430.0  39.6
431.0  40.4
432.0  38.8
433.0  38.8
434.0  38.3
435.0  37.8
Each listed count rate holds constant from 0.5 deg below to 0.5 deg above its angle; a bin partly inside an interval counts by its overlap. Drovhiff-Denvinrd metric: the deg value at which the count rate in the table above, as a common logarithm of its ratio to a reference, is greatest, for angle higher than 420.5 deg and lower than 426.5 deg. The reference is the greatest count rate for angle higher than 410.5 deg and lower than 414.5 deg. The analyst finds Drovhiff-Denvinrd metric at 426.0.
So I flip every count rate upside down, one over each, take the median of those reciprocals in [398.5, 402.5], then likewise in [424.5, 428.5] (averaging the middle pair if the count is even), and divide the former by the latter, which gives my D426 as 1.19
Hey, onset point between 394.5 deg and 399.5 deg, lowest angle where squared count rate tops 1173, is 395.0 deg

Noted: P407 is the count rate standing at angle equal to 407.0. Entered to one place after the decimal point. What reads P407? 33.6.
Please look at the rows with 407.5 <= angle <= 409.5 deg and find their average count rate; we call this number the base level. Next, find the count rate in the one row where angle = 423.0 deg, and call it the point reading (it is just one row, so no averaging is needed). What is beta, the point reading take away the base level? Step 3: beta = 4.5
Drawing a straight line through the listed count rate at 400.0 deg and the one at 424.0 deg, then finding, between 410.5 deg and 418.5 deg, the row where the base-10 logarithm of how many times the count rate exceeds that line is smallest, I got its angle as 412.0 deg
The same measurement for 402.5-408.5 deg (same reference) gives 408.0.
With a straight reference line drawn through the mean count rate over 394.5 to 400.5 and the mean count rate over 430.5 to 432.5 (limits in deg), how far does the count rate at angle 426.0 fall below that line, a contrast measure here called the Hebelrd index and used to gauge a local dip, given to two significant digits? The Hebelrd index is -1.7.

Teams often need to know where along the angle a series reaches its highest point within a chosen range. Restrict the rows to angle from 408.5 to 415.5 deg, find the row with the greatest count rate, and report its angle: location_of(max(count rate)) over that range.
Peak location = 415.0 deg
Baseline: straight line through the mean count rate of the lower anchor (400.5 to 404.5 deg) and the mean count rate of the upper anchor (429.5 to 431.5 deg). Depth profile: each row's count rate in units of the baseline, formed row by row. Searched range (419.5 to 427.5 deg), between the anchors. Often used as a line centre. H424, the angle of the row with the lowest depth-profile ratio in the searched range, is 420.0 deg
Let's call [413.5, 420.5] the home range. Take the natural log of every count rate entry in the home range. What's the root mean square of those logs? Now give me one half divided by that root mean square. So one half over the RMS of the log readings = 0.141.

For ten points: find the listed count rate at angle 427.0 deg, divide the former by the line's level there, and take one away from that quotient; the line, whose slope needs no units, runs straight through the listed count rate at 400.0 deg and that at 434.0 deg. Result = 0.10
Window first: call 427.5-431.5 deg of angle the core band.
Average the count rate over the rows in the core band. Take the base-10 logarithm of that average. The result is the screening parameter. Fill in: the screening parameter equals 1.61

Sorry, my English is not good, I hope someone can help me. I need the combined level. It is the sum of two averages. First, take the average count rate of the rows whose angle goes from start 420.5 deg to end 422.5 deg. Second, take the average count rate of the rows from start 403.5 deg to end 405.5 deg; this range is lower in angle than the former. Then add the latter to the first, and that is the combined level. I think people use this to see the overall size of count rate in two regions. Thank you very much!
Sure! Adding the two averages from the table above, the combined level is 70.8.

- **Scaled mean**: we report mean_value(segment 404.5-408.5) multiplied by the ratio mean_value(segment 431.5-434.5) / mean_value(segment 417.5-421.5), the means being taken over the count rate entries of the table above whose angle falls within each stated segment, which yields 36.8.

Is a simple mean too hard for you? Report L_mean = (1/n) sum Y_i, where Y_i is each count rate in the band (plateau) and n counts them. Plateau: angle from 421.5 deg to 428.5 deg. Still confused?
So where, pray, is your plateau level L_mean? 39.5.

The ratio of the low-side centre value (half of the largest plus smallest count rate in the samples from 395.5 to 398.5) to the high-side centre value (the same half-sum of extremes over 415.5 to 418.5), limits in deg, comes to 1.01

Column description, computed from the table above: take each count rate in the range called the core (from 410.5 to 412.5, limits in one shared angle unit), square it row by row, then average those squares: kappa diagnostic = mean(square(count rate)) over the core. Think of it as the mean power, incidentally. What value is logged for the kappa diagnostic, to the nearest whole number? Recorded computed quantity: 1106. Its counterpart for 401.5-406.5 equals 1175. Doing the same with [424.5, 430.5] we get 1643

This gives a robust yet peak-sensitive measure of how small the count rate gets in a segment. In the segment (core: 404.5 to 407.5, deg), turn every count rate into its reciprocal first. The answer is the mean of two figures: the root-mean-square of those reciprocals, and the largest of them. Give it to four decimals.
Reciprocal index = 0.0297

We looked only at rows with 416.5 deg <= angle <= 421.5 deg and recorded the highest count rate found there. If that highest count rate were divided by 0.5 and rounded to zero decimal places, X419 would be 73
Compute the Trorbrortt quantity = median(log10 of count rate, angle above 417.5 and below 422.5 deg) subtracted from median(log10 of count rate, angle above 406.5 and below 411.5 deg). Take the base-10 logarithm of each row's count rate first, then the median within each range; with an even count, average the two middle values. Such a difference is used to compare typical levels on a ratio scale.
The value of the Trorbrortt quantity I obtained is -0.031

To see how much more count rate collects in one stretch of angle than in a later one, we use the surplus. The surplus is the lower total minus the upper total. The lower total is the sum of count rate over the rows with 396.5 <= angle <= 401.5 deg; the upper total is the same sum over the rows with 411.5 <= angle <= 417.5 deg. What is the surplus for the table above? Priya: -33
